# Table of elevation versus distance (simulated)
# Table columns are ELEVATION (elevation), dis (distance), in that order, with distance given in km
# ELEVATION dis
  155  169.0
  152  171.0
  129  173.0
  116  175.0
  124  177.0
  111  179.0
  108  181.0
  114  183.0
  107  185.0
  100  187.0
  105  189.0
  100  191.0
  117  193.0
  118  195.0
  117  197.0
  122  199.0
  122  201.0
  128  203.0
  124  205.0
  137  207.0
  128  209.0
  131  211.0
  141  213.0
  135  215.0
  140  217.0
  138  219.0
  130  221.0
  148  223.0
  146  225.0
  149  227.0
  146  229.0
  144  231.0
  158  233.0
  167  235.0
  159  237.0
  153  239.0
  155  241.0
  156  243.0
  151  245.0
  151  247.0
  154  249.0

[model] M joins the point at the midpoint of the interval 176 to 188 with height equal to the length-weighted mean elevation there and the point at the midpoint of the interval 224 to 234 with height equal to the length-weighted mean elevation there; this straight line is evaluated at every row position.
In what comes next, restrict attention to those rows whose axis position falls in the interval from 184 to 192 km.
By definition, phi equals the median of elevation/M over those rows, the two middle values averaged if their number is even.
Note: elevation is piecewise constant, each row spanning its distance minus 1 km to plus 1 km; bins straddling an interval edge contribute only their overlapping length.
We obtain 0.887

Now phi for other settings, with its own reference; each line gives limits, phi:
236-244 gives 0.978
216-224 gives 0.995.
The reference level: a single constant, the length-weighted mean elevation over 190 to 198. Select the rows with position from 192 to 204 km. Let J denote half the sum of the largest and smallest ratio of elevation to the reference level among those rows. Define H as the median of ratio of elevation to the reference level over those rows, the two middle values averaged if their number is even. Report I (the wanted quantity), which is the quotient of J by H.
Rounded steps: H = 1.06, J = 1.08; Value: 1.02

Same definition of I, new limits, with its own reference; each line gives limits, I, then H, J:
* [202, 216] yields 1.01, 1.16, 1.17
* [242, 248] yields 1.02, 1.34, 1.36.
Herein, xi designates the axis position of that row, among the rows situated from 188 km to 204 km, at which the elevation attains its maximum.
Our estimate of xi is 203.0 km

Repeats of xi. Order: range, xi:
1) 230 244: 235.0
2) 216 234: 233.0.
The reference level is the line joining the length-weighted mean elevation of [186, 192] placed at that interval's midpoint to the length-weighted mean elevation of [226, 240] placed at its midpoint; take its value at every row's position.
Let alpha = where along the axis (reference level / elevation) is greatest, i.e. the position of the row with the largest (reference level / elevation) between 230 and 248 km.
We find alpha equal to 247.0 km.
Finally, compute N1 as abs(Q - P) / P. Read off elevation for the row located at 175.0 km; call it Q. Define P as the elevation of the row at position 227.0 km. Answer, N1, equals 0.22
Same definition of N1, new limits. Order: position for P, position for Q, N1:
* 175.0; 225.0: 0.26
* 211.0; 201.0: 0.07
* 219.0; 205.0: 0.10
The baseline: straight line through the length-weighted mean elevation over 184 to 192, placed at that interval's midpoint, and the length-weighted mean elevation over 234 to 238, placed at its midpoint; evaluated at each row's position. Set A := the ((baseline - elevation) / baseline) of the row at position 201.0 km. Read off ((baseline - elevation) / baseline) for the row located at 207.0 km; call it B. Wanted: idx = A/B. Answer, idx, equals 0.3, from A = -0.02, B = -0.08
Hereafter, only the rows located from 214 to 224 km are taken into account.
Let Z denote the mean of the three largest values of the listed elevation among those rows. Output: 142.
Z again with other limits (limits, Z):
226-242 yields 161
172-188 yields 123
